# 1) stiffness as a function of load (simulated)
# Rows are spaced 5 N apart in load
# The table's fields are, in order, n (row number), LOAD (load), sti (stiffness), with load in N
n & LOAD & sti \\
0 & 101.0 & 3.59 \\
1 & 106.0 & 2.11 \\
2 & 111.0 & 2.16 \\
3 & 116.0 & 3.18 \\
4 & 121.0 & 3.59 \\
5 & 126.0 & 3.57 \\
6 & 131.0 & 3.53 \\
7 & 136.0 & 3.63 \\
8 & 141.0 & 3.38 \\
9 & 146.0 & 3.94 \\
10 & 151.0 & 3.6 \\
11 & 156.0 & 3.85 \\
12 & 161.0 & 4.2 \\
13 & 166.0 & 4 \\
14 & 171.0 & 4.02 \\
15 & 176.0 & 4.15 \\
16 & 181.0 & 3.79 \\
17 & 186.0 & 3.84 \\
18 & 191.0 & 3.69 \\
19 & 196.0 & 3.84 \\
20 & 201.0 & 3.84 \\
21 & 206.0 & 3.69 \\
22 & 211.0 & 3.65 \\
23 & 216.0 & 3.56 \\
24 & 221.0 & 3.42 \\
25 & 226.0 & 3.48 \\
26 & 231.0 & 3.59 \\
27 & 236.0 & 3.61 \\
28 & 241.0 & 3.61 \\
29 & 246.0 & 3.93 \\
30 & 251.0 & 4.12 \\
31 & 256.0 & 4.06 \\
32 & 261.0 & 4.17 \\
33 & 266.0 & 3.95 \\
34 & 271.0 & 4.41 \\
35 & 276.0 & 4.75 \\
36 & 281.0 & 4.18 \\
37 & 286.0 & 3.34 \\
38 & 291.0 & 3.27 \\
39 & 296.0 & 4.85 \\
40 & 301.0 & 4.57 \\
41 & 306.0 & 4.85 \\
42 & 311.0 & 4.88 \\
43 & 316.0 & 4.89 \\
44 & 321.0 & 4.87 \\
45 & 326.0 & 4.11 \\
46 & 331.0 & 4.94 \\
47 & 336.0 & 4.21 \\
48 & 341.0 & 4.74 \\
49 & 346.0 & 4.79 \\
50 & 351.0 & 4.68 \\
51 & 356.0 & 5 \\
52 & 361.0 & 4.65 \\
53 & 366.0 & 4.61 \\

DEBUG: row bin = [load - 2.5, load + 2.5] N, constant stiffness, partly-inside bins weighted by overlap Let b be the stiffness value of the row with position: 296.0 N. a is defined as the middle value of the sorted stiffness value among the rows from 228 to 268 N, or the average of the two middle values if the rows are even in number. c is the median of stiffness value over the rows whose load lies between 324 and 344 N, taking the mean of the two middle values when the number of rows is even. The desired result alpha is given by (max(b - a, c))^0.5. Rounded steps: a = 3.94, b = 4.85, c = 4.5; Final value 2.12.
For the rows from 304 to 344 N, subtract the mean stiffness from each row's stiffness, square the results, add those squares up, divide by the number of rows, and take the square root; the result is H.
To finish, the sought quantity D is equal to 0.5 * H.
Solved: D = 0.15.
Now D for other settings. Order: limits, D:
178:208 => 0.03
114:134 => 0.08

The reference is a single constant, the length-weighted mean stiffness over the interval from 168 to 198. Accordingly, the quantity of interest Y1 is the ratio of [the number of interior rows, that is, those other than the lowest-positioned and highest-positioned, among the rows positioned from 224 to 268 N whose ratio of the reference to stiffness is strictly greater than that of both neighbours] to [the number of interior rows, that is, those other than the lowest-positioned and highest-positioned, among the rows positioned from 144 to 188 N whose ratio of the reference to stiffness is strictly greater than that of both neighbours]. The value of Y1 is 0.3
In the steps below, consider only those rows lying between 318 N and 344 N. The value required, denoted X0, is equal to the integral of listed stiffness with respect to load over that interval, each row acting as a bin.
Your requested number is 119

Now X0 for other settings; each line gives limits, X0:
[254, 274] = 83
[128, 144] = 56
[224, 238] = 50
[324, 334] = 45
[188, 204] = 61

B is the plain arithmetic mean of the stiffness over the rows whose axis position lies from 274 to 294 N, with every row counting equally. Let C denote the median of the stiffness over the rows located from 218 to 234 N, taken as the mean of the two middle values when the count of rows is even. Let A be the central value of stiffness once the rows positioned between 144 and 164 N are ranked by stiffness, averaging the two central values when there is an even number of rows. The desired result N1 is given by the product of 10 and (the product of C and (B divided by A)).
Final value 34.7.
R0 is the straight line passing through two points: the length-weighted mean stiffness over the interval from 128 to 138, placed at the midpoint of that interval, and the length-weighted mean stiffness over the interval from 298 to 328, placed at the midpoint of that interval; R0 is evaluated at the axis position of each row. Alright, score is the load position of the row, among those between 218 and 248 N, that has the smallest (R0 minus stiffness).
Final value 246.0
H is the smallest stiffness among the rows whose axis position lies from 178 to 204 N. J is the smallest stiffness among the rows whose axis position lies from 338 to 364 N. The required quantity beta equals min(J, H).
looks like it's 3.7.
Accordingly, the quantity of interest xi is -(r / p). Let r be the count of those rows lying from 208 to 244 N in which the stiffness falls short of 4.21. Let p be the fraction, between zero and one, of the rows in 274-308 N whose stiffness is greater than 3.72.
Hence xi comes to -10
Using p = 0.71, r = 7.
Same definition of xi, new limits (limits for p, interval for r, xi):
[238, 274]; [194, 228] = -8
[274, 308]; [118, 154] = -10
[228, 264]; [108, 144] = -12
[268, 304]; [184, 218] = -10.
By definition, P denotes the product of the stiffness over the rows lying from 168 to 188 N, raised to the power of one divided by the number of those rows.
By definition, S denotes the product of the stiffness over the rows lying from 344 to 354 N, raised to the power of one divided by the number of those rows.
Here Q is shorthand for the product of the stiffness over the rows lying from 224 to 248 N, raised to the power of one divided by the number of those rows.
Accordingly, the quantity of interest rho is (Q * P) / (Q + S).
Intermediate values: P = 3.95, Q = 3.6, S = 4.73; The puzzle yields 1.7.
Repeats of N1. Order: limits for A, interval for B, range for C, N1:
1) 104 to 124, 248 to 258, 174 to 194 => 58.4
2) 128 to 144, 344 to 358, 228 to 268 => 53.8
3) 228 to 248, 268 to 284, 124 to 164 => 44.5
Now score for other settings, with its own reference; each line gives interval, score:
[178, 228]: 186.0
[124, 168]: 161.0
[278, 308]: 296.0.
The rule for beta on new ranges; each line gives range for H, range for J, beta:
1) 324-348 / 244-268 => 3.9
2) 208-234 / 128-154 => 3.4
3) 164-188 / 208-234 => 3.4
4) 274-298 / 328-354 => 3.3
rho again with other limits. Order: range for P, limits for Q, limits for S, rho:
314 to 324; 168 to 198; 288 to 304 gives 2.4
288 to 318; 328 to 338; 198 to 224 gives 2.5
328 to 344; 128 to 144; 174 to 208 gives 2.2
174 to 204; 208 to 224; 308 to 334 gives 1.7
